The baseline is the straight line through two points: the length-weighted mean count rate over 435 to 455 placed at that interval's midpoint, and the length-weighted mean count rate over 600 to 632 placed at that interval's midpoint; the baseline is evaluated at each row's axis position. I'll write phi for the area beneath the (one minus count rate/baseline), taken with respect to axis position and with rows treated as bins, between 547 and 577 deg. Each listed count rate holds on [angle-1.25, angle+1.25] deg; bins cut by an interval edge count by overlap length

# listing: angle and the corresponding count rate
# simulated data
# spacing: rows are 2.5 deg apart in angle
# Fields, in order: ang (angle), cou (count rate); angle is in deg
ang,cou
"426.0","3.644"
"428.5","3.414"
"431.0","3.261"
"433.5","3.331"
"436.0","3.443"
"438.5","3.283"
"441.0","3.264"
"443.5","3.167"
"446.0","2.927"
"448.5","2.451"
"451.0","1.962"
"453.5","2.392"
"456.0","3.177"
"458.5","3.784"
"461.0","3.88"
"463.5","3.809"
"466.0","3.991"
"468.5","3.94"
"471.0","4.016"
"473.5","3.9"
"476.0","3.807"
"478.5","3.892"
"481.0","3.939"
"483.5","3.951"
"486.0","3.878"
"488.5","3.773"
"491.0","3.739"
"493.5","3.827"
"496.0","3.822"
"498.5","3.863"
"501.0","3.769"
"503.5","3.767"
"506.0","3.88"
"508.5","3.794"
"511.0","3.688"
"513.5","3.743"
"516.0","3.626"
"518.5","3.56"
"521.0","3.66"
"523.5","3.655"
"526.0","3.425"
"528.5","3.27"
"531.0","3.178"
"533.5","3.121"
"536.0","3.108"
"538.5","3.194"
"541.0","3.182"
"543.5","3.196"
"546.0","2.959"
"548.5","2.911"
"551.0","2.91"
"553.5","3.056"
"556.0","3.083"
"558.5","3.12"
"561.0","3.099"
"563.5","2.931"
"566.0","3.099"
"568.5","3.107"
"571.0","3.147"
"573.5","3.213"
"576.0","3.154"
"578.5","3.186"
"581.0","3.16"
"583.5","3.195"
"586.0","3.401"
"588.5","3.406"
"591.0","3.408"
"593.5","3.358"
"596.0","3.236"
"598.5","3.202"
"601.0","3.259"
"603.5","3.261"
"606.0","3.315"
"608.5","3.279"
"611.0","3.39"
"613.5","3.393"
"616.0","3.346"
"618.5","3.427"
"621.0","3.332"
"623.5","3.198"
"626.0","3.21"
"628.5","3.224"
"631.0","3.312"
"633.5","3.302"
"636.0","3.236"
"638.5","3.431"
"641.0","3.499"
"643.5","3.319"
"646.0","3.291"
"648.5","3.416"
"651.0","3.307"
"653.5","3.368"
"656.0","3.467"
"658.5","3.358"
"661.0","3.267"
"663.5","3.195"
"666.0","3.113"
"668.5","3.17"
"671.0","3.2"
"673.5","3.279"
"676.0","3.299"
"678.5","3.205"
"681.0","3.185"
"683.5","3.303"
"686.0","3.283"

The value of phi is 0.9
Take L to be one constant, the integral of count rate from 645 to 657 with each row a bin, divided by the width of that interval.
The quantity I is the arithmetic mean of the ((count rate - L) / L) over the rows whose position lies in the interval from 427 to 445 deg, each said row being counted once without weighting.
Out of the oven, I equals -0.02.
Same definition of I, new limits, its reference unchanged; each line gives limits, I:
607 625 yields -0.01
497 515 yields 0.12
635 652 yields 0.00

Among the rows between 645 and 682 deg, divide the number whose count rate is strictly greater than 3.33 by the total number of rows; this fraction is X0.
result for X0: 0.27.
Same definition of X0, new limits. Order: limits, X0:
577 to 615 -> 0.40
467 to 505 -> 1.00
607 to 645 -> 0.47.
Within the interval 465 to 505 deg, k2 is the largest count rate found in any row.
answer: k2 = 4.016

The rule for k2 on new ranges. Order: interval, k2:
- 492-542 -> 3.88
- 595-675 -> 3.499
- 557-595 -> 3.408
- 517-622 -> 3.66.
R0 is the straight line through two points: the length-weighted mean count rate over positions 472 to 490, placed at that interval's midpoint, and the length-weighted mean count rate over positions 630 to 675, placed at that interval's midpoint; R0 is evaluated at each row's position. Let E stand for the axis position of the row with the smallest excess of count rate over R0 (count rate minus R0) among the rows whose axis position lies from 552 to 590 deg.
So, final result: 563.5 deg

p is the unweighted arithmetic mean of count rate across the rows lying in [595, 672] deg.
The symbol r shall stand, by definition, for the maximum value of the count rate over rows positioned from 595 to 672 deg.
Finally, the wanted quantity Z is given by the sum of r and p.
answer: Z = 6.8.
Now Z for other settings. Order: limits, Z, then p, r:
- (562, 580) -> 6.3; 3.12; 3.213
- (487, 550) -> 7.4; 3.51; 3.88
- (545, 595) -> 6.6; 3.15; 3.408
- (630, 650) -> 6.8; 3.35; 3.499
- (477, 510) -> 7.8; 3.84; 3.951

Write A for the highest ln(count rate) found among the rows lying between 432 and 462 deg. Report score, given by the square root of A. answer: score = 1.16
